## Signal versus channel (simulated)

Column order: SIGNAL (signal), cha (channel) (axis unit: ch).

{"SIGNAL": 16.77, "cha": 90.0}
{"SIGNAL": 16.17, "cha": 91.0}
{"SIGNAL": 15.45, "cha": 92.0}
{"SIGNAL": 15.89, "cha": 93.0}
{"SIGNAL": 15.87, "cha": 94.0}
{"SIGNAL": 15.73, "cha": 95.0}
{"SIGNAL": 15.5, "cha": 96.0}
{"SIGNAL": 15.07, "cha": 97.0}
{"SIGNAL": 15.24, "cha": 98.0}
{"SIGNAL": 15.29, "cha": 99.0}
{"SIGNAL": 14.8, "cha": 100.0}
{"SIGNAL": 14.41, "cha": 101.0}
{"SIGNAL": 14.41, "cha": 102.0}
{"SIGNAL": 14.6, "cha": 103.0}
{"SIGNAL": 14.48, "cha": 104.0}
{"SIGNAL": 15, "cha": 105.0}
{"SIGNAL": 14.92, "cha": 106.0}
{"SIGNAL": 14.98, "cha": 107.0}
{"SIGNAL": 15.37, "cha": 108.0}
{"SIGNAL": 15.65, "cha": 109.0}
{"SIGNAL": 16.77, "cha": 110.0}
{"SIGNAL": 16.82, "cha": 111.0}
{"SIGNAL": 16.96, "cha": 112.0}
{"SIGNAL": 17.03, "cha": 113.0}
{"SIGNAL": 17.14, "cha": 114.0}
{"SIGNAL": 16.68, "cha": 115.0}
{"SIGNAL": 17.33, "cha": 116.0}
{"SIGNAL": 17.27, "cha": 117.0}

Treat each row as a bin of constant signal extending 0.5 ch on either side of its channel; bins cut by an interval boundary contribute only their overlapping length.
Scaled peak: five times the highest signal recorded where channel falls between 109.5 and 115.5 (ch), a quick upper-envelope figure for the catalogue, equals 85.7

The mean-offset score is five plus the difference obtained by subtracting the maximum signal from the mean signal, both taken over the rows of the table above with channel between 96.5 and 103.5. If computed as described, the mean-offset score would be 4.54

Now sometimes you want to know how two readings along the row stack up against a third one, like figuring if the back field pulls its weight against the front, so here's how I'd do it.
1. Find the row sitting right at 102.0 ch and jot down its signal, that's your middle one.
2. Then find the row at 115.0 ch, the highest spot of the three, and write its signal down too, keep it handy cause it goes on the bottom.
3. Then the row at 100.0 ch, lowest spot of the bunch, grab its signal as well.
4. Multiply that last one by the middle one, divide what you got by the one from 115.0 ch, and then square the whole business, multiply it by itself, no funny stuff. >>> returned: 163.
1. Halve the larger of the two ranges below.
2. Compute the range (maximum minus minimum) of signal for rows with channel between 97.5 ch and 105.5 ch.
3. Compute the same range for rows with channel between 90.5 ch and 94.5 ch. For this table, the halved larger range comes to 0.44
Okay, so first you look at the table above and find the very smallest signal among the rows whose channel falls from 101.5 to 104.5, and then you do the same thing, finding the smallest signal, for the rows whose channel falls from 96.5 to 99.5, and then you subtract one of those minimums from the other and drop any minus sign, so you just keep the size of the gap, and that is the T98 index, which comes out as 0.66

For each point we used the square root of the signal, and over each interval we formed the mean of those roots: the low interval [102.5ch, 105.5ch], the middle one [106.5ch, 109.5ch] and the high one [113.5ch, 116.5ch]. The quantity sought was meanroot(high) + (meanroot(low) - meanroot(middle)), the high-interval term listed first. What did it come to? 4.05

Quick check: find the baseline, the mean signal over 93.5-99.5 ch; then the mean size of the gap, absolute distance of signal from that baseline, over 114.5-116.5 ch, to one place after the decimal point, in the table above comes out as 1.6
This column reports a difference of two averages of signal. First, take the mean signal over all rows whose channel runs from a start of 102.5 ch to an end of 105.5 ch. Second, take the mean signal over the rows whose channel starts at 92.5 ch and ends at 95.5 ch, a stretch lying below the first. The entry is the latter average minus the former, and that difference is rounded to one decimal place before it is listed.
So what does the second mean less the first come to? 1.1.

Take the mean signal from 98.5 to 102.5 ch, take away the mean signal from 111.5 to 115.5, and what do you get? -2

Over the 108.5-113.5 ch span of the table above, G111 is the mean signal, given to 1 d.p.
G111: 16.6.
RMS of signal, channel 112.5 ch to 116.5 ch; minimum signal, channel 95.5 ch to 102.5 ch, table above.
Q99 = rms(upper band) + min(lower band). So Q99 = 31.5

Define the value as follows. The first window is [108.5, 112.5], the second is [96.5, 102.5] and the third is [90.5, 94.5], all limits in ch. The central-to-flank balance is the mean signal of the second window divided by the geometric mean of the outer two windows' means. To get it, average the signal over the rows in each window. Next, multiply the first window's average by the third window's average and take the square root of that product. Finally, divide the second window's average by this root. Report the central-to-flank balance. 0.918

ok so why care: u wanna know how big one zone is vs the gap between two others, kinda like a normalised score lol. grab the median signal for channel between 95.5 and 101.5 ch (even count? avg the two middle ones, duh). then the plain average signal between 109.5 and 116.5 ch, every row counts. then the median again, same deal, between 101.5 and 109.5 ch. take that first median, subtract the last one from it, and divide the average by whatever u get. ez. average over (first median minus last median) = 83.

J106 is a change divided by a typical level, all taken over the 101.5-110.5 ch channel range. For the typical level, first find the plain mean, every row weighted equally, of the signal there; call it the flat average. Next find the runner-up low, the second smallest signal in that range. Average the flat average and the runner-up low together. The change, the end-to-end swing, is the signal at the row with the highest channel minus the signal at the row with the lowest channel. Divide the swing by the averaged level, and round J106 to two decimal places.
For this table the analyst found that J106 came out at 0.16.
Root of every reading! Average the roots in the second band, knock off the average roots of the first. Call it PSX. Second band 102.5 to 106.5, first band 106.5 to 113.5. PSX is -0.19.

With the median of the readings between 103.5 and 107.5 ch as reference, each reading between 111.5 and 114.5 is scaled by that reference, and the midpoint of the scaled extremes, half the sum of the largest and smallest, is 1.14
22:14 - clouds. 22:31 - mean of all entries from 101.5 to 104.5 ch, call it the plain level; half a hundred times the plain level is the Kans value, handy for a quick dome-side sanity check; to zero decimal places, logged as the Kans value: 725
